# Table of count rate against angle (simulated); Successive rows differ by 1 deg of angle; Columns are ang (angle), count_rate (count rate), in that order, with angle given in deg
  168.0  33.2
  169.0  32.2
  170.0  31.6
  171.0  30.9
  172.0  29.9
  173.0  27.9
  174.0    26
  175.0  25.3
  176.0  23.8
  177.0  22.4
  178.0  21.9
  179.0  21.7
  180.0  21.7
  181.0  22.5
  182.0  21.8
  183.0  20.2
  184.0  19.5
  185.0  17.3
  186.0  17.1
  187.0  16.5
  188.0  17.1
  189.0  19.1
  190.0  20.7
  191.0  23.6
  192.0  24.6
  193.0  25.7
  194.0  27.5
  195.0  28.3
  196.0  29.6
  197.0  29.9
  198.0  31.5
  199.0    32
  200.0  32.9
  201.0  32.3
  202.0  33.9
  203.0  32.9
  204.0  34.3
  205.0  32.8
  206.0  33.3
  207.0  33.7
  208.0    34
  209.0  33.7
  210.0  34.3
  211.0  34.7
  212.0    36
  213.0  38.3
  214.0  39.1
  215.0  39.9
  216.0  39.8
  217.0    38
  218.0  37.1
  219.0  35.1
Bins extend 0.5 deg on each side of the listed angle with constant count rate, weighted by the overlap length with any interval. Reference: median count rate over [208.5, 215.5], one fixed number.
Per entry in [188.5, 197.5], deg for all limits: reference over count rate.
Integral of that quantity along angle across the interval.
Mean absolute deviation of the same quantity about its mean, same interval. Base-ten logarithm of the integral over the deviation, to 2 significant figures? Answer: 1.8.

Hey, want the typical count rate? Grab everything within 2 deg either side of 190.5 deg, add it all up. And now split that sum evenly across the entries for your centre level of 22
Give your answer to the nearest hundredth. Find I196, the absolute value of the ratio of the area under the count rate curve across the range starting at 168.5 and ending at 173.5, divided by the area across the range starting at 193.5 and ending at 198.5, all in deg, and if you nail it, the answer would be 1.04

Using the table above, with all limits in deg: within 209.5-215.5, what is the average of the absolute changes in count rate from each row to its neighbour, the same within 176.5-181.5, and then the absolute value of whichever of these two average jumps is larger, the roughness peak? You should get 1.12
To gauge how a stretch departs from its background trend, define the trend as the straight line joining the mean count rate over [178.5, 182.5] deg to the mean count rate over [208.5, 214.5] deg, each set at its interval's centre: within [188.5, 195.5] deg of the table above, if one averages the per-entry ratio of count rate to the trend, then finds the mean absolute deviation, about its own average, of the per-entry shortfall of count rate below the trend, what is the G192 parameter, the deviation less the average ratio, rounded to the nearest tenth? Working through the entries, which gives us 1.0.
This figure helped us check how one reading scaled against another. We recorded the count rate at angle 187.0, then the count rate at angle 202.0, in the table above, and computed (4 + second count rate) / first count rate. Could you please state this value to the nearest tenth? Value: 2.3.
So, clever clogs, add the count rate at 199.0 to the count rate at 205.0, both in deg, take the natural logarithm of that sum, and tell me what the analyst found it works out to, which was 4.17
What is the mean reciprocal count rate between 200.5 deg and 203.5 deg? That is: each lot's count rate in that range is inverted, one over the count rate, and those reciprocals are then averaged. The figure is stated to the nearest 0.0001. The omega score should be 0.0303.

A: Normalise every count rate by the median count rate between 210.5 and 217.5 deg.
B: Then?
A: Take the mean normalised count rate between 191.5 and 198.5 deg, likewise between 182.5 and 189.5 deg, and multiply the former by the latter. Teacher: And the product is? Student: 0.35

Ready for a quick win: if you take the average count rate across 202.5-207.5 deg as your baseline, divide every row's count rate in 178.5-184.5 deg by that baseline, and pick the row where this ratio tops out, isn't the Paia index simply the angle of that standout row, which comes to 181.0 deg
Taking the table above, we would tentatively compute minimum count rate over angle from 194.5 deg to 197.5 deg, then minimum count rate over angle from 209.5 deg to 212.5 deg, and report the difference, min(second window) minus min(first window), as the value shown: 6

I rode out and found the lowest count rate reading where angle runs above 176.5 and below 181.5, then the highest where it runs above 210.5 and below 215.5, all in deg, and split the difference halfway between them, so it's 31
